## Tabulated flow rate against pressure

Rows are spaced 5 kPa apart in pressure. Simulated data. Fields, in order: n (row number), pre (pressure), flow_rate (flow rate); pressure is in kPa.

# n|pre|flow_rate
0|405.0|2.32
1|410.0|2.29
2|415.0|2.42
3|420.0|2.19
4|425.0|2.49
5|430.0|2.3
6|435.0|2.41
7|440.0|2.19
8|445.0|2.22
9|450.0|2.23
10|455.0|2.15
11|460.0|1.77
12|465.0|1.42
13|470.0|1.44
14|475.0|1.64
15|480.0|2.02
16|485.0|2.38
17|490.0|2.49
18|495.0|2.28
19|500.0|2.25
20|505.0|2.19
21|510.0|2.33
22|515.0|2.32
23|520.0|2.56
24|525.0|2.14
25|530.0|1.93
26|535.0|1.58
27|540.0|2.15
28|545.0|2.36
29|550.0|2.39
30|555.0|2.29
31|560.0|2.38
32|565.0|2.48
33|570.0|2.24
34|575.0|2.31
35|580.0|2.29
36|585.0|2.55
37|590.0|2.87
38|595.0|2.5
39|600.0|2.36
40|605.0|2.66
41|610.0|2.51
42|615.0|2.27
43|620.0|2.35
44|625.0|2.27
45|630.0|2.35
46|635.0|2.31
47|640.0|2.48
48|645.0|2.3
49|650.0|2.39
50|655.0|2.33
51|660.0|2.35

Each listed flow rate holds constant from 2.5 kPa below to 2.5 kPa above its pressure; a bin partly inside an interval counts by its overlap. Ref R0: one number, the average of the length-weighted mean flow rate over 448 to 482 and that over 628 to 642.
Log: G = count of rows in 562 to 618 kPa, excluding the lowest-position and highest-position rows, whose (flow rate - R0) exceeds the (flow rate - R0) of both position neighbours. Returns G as 3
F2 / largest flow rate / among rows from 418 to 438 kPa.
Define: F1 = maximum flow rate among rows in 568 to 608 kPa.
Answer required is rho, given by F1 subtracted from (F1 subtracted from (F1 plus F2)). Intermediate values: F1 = 2.87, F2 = 2.49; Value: -0.38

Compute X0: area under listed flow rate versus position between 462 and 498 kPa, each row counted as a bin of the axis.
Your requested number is 70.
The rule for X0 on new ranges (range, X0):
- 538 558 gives 46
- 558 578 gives 47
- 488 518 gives 69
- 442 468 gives 51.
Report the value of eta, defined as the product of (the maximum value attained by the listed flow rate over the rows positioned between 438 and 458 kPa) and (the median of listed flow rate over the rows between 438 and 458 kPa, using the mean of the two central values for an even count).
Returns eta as 4.9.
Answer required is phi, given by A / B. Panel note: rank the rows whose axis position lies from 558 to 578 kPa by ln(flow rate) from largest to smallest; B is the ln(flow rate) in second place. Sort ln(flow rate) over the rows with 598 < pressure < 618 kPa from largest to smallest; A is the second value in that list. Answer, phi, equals 1.06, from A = 0.92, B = 0.867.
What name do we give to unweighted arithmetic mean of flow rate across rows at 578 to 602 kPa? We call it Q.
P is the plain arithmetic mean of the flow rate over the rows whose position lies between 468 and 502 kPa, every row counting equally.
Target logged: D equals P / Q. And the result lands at 0.82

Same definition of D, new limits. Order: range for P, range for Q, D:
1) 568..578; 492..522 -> 0.98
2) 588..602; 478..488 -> 1.17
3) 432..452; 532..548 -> 1.11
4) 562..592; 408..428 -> 1.05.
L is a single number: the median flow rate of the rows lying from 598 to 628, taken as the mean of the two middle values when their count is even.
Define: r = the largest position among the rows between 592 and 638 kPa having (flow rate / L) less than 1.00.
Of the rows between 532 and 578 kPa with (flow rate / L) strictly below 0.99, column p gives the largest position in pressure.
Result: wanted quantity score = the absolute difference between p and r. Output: 60 kPa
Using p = 575.0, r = 635.0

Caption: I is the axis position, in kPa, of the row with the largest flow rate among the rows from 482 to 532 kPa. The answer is 520.0 kPa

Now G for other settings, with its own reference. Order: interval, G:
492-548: 2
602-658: 4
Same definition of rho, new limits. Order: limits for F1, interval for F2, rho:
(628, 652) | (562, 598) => 0.39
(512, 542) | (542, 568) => -0.08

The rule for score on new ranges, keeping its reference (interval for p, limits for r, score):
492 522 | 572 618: 100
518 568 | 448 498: 60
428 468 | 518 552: 75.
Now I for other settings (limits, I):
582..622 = 590.0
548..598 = 590.0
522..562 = 550.0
